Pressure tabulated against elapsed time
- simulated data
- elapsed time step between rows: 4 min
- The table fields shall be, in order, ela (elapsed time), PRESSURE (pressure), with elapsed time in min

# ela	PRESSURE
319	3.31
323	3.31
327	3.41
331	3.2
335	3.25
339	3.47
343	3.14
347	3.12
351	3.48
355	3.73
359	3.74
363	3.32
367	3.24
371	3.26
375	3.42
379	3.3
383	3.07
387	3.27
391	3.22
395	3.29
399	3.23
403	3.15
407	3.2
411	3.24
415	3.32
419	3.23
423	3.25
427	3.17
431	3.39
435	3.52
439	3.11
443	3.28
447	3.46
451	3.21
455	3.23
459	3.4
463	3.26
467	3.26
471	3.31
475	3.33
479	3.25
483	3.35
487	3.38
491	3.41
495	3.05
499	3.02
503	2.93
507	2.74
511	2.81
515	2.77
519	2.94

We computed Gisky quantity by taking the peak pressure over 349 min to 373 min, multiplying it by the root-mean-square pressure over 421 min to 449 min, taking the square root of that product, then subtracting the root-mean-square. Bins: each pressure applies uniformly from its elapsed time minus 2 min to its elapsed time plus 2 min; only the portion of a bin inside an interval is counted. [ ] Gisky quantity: 0.21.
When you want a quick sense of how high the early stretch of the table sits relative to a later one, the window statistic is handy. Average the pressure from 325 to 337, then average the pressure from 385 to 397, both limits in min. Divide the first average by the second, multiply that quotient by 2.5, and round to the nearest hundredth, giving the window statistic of 2.52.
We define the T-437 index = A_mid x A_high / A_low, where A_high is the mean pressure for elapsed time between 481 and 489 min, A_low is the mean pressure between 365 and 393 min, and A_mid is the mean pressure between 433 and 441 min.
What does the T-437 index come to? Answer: 3.4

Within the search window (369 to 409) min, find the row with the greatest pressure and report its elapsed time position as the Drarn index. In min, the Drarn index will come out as 375 min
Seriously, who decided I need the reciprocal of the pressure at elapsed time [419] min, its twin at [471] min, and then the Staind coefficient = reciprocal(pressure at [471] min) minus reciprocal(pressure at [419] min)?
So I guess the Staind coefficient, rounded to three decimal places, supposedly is -0.007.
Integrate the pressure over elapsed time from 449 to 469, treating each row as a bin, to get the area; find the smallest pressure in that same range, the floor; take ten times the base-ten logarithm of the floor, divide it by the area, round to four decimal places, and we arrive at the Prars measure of 0.0774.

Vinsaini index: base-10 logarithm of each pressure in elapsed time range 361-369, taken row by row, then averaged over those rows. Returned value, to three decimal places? 0.516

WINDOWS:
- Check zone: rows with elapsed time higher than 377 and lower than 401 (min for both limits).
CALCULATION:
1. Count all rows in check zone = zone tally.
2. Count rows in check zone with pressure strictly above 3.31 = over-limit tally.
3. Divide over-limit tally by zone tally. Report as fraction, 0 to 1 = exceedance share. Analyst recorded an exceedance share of 0.00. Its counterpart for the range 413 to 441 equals 0.43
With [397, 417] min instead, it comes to 0.20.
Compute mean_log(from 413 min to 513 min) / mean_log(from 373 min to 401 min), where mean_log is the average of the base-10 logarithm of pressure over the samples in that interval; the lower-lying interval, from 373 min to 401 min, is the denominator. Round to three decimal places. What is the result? 0.991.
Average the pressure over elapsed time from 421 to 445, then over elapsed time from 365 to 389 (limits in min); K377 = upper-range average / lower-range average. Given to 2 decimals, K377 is 1.01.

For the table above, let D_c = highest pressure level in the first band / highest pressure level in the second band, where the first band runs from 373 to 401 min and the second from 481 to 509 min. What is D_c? 1.00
